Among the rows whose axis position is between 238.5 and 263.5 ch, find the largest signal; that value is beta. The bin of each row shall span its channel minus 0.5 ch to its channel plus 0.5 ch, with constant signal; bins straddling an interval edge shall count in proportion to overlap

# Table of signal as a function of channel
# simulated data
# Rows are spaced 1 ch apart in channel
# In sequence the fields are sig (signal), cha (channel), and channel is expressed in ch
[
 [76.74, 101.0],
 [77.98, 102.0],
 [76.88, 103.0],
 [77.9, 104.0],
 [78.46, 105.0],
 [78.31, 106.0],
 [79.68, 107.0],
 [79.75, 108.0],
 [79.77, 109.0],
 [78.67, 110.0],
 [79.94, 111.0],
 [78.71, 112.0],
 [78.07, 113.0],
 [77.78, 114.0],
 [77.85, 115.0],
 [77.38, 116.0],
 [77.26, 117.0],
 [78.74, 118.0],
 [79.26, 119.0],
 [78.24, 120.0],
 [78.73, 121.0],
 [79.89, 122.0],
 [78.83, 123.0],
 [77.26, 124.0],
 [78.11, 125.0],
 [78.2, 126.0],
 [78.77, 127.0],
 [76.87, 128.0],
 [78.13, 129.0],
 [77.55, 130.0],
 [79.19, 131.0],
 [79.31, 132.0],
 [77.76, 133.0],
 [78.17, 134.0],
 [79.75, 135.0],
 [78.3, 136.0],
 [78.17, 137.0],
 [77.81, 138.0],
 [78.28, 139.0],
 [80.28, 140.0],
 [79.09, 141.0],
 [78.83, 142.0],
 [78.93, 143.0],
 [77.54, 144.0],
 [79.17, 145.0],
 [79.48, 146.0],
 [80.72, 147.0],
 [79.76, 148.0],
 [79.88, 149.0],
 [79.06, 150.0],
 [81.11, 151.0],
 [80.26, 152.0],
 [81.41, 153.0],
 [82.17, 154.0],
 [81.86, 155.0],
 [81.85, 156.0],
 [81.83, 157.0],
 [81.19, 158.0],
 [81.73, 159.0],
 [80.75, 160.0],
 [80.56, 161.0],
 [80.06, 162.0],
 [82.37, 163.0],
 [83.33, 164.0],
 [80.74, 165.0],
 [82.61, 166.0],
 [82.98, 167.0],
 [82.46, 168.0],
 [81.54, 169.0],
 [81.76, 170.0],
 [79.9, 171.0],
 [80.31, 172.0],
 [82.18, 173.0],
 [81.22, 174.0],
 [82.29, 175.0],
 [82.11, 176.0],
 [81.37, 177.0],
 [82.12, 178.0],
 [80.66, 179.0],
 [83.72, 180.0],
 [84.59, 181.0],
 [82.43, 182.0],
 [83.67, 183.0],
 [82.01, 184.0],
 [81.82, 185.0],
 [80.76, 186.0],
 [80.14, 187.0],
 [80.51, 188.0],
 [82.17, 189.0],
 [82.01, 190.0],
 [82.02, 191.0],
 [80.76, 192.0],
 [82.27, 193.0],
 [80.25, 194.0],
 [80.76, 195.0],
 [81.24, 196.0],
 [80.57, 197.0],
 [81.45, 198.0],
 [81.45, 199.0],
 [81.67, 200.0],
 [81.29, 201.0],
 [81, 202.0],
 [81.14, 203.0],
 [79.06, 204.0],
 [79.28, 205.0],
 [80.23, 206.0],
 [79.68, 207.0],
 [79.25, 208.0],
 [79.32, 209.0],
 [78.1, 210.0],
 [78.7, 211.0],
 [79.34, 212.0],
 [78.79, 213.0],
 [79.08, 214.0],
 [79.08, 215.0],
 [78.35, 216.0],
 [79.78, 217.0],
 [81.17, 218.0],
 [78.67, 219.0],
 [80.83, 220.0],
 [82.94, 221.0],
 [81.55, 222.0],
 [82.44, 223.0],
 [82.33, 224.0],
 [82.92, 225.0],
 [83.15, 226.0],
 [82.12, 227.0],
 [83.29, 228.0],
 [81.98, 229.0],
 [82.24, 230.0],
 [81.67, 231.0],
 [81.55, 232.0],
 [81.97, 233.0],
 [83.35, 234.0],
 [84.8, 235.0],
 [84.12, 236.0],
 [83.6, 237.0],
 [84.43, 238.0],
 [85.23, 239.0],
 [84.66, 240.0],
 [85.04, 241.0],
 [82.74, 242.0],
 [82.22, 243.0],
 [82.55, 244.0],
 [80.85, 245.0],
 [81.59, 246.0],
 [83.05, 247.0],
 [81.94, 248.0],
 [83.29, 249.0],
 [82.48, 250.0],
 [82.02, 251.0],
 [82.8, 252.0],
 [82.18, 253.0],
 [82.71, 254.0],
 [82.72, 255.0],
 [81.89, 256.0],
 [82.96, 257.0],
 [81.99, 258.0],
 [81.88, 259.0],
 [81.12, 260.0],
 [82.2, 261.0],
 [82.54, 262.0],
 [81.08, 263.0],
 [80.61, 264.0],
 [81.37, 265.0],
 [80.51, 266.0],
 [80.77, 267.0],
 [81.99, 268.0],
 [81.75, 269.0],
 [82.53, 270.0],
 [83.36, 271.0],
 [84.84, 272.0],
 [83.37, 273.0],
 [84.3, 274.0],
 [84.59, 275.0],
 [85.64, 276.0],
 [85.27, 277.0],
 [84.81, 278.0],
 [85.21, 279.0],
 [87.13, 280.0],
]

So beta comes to 85.23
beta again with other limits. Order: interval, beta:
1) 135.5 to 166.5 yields 83.33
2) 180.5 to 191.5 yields 84.59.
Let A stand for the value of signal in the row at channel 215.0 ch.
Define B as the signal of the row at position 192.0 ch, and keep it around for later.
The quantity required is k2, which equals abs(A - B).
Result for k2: 1.7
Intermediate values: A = 79.08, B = 80.76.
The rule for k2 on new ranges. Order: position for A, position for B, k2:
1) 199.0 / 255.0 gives 1.3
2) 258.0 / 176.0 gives 0.1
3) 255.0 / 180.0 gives 1.0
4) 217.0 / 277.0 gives 5.5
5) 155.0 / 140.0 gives 1.6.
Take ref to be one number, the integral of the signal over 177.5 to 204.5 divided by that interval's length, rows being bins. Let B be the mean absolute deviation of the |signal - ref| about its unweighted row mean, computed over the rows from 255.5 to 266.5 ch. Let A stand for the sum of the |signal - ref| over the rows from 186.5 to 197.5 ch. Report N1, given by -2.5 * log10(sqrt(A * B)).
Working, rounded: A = 9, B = 0.3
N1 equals -0.56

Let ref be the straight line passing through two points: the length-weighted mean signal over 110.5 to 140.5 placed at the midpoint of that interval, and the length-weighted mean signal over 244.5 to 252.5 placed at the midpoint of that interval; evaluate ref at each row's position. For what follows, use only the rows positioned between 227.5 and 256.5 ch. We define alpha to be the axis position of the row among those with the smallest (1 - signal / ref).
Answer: 239.0 ch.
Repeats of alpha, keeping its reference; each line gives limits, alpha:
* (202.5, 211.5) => 203.0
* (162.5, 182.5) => 181.0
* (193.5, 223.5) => 221.0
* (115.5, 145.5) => 122.0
